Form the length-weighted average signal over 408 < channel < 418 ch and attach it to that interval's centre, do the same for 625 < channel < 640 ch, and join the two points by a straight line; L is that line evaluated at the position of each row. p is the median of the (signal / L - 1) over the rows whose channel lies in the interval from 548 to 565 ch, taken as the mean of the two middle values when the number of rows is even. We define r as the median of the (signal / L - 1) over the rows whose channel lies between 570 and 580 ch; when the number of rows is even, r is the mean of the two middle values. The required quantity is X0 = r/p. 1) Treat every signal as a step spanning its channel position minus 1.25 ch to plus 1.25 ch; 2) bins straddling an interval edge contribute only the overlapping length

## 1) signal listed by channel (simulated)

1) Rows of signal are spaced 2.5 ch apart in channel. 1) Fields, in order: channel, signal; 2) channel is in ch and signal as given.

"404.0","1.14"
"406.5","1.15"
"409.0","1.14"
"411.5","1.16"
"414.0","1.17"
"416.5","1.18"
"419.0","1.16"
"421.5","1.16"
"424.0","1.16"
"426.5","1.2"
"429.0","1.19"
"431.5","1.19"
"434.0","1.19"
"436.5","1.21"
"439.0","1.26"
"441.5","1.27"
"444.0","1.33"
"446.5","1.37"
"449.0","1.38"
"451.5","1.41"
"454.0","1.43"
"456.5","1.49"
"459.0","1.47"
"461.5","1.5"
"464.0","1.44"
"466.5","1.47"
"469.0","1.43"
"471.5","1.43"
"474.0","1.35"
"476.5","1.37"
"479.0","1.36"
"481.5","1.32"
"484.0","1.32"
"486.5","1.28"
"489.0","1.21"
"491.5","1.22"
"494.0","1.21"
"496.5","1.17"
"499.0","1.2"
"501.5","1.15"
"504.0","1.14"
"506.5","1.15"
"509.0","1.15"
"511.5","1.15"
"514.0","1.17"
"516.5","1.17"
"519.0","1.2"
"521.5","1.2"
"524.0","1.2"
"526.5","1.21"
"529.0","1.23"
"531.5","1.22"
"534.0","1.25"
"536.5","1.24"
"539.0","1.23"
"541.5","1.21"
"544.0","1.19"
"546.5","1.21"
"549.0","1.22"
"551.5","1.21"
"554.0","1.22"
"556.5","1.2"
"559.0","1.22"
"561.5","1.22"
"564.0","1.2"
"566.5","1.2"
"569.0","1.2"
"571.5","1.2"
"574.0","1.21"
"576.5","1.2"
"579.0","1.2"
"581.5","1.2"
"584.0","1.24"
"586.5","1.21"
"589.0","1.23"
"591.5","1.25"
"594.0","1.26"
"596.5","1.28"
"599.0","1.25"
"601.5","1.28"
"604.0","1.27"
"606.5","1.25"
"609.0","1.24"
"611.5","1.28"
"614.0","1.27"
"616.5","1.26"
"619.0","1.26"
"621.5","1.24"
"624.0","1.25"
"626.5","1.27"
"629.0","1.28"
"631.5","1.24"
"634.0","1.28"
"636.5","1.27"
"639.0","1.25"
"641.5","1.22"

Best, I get 3.1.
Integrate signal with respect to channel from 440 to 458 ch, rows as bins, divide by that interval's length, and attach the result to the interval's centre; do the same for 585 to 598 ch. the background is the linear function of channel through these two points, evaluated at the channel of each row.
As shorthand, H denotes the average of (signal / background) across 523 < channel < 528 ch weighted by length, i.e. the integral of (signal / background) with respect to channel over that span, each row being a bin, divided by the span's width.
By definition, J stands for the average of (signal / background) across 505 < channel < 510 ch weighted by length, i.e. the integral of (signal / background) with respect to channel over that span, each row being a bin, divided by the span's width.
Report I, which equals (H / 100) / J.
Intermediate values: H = 0.92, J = 0.87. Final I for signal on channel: 0.0106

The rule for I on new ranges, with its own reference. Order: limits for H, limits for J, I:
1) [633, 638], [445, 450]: 0.0107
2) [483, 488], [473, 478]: 0.0096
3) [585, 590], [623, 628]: 0.0094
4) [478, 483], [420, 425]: 0.0120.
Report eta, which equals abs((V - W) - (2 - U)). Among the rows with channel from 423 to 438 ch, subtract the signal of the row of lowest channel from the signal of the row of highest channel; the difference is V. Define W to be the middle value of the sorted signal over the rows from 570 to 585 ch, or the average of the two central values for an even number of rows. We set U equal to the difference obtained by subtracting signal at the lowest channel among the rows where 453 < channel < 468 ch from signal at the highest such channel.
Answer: 3.11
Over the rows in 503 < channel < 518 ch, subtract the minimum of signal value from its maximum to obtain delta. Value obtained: 0.030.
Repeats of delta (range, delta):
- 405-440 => 0.120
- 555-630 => 0.080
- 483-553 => 0.180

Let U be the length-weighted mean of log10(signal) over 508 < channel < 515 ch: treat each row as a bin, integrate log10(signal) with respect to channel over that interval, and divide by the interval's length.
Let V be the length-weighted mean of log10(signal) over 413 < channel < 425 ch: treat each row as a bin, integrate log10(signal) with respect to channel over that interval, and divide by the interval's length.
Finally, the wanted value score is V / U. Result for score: 1.06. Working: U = 0.063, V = 0.067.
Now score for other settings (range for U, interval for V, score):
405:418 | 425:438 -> 1.21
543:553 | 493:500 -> 0.93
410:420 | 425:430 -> 1.15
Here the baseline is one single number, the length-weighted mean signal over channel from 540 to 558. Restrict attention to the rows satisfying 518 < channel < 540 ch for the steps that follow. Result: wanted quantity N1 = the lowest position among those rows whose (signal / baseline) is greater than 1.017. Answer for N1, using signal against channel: 529.0 ch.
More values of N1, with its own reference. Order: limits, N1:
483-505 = 484.0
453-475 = 454.0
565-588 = 584.0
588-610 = 589.0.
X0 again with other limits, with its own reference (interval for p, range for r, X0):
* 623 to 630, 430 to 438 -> 2.5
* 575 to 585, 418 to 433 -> -0.2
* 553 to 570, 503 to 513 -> 2.0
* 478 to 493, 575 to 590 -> -0.3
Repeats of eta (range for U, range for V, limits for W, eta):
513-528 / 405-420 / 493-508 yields 3.11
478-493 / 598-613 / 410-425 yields 3.27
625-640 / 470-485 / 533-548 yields 3.35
